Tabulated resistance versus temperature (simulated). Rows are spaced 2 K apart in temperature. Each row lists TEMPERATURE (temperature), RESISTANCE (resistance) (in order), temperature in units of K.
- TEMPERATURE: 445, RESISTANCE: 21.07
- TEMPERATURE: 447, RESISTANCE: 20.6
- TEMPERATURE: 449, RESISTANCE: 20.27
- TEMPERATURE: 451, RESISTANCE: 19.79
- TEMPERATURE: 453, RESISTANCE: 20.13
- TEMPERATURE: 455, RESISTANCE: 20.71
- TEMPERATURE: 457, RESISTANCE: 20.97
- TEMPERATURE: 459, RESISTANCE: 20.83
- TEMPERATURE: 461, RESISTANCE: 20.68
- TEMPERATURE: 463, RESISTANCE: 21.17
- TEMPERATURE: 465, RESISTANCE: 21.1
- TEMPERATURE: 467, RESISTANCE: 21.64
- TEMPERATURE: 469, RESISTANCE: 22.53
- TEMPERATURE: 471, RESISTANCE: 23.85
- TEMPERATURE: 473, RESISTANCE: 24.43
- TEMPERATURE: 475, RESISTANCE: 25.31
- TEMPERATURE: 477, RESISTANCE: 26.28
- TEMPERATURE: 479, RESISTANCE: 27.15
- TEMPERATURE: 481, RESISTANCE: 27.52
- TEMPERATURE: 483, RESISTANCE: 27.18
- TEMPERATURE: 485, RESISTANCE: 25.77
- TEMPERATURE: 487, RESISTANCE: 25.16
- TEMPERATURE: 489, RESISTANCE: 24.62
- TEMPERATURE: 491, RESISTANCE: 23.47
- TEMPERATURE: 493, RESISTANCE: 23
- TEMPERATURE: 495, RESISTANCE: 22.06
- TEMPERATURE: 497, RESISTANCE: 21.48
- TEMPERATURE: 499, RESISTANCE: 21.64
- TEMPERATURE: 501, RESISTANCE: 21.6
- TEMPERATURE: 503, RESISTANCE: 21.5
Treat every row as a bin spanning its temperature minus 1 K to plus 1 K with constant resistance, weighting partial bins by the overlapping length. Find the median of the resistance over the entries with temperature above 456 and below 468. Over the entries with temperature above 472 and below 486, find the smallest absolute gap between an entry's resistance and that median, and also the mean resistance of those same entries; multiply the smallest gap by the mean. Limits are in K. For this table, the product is 89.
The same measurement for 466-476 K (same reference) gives 14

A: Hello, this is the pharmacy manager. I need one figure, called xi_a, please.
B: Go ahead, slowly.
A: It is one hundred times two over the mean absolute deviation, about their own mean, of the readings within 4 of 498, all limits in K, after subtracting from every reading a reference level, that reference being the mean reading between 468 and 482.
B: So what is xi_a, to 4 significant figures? 1096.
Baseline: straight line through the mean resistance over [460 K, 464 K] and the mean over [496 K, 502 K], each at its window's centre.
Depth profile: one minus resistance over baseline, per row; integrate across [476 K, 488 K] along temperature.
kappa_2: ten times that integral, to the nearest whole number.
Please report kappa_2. -30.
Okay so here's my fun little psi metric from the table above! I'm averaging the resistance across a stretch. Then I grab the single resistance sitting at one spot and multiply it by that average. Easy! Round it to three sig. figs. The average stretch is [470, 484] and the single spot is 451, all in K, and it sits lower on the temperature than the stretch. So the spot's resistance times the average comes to 514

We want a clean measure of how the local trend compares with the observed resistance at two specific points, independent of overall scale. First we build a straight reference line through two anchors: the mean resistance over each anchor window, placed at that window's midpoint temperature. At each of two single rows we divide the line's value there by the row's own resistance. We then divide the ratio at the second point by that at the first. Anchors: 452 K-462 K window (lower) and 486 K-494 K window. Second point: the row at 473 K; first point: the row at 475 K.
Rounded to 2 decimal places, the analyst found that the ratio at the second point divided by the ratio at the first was 1.03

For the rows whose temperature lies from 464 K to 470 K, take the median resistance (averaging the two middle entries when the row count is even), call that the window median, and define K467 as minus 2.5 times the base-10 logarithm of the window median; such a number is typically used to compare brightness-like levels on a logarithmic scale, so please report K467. -3.34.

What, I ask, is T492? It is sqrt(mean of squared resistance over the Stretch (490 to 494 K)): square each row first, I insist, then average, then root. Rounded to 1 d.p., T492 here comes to 23.2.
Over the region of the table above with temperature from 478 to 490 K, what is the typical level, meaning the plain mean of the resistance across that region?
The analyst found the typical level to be 26.2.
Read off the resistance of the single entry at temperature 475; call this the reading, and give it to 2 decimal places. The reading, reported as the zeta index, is 25.31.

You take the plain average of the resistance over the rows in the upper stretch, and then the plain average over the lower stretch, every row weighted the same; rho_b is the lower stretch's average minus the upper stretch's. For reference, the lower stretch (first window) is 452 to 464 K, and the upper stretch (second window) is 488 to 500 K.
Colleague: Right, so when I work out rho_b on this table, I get -2.0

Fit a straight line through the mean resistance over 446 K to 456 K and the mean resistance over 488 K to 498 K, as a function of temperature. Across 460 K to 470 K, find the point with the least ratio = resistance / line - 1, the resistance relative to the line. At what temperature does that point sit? 461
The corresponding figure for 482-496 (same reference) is 495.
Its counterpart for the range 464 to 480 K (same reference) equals 465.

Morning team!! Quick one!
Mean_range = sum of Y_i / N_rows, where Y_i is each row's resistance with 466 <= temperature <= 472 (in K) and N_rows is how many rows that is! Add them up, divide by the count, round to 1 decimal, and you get 22.7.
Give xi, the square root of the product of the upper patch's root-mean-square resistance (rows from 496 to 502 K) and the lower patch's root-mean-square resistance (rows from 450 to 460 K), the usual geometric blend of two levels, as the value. 21.0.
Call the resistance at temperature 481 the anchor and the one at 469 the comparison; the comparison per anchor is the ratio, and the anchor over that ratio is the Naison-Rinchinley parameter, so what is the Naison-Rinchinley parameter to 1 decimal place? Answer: 33.6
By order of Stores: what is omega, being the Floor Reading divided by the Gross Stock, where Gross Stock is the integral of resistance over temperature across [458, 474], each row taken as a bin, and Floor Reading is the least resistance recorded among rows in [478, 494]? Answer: 0.0653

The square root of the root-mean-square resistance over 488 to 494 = 4.87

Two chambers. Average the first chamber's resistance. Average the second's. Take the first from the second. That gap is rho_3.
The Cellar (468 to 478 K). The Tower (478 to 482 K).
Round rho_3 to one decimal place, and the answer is 2.9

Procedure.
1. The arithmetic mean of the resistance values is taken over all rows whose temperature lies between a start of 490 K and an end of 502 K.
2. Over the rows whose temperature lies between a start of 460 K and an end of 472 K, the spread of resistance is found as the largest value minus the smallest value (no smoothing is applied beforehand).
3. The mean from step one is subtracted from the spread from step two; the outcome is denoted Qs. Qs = -19.0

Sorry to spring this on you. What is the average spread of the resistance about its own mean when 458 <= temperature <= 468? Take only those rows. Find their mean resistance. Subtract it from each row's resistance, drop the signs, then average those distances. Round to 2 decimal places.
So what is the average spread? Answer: 0.26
